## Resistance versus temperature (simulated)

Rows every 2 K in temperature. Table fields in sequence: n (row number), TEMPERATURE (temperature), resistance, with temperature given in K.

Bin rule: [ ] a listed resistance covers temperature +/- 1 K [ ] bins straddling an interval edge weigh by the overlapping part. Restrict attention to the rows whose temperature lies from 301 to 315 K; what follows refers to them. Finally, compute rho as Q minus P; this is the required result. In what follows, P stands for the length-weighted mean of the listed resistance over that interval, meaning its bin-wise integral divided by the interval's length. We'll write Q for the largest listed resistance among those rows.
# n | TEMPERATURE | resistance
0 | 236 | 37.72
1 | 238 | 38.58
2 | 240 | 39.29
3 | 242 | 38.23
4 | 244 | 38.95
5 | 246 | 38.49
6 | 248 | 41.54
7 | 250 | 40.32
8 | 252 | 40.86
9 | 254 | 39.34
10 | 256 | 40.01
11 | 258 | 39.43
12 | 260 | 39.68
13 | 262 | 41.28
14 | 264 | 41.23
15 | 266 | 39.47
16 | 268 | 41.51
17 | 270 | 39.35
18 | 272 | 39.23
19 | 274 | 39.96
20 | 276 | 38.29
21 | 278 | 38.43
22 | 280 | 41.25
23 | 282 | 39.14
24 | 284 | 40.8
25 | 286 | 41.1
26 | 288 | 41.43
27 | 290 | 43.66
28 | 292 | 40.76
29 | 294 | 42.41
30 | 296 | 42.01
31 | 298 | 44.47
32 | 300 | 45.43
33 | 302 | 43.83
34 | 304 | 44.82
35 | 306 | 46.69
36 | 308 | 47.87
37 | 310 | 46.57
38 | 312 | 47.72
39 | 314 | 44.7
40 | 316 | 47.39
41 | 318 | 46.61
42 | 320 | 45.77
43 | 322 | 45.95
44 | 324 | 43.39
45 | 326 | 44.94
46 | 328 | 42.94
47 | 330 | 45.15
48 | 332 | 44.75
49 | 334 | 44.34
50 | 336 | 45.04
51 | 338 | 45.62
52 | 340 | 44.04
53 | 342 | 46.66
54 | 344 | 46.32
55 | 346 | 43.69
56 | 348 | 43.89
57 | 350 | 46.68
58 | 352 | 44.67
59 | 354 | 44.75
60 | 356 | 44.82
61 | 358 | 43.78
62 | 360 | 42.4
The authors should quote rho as 1.8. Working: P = 46.0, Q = 47.87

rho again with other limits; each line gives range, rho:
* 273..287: 1.4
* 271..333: 4.4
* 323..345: 1.8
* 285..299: 2.2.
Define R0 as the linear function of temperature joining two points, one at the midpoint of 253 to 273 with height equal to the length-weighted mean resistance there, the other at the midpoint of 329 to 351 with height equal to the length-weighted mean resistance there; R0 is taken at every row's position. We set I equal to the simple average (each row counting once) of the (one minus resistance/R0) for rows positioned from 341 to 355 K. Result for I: 0.009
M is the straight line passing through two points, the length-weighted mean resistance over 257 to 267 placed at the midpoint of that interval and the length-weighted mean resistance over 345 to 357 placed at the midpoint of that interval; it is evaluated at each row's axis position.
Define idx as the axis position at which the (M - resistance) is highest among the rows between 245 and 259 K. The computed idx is 246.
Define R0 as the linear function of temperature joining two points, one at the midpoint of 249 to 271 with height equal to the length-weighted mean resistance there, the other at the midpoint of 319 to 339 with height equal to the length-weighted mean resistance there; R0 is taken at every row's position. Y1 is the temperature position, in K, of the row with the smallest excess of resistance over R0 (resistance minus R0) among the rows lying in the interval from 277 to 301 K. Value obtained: 278 K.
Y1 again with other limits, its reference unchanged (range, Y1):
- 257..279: 276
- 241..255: 246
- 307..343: 328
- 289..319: 292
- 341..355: 346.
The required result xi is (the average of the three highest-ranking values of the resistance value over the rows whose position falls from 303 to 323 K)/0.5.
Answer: 95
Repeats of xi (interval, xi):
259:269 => 83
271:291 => 84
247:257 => 82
